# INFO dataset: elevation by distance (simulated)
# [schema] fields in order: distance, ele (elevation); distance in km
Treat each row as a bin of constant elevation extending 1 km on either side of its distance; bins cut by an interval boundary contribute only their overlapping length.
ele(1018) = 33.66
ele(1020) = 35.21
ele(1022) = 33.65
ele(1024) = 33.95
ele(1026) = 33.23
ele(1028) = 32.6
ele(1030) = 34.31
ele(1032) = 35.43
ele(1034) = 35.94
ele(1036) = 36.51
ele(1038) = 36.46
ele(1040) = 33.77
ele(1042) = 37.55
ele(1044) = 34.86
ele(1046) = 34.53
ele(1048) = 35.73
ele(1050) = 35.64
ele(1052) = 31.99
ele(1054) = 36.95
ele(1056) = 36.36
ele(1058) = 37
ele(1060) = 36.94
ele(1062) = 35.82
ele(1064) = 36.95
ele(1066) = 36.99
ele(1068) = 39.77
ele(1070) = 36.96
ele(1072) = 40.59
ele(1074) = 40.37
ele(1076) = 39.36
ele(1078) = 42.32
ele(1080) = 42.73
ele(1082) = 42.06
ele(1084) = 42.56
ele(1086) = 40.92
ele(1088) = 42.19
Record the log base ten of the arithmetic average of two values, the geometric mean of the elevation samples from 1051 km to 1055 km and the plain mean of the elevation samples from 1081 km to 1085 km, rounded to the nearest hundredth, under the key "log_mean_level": 1.58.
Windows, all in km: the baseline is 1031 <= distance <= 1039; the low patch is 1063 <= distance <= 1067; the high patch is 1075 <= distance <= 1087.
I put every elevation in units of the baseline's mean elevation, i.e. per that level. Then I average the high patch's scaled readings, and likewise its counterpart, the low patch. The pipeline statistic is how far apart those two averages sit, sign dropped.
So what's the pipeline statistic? 0.13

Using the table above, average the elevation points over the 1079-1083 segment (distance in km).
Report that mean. 42.4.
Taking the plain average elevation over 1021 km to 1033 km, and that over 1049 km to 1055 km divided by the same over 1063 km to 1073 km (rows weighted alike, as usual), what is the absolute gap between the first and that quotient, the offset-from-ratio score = 33.0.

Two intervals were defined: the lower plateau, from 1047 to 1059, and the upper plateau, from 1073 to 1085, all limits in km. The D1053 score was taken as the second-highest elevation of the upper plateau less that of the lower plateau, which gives 5.6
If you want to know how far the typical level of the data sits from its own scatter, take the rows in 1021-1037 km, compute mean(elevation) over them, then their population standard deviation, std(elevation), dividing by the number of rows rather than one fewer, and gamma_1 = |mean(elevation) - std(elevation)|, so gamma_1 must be 33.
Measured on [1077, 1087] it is 41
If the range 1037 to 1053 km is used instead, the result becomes 33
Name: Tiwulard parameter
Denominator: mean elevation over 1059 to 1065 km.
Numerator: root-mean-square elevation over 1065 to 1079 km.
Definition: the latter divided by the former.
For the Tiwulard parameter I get 1.08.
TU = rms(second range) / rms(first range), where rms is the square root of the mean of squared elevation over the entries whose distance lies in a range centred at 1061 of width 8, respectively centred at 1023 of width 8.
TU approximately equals 1.08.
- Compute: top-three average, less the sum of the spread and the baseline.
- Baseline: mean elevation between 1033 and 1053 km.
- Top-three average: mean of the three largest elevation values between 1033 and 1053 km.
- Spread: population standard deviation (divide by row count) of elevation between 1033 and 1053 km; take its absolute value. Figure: 0.0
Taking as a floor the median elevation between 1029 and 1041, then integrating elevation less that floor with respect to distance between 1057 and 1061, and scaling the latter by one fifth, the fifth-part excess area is 1.0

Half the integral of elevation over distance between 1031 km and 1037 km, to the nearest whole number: 108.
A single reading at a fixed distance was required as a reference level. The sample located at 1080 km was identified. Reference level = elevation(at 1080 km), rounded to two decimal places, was 42.73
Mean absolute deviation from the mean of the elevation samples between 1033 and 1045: 1.02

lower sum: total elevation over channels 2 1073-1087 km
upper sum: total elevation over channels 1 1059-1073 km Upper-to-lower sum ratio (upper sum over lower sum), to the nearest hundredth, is 0.91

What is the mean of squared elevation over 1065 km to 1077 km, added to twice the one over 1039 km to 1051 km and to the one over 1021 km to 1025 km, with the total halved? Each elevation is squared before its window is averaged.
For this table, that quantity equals 2584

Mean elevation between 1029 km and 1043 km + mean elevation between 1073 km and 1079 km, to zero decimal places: 76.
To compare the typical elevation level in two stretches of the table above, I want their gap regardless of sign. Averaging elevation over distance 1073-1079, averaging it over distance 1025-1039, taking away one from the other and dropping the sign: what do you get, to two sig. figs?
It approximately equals 5.8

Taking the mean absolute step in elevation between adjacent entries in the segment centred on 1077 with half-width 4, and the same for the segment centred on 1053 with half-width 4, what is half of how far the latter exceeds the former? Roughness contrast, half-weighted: 0.80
